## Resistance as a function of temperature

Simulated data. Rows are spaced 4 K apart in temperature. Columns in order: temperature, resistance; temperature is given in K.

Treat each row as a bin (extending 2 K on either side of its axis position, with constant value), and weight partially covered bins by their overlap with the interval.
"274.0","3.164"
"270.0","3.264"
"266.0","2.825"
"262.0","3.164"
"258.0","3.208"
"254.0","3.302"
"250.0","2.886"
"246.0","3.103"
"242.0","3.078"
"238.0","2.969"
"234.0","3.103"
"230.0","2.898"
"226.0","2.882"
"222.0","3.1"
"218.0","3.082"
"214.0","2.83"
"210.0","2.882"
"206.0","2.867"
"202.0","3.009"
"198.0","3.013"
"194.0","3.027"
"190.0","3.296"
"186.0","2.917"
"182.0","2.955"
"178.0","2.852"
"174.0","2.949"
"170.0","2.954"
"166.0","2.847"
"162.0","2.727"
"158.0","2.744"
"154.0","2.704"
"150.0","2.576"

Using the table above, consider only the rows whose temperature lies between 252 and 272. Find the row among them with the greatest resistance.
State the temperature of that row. 254.0 K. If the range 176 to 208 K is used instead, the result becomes 190.0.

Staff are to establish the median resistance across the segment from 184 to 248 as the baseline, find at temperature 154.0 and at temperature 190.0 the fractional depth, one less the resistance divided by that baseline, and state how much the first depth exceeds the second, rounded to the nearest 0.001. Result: 0.197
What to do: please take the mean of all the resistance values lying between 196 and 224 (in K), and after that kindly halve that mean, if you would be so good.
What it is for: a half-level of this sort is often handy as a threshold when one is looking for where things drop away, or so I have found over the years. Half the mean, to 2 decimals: 1.48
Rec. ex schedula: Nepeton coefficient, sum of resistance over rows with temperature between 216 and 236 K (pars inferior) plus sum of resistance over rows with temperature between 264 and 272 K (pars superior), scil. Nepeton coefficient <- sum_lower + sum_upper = 21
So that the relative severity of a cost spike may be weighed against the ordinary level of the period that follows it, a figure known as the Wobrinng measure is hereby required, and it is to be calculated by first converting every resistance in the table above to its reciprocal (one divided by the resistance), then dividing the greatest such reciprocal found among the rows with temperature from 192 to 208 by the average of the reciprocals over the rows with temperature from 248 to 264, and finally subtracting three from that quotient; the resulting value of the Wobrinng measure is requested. -1.91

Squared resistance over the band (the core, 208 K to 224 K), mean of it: 8.86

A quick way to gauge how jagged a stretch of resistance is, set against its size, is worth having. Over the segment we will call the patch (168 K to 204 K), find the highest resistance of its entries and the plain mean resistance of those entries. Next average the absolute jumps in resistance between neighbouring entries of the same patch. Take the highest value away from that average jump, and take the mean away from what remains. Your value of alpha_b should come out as -6.18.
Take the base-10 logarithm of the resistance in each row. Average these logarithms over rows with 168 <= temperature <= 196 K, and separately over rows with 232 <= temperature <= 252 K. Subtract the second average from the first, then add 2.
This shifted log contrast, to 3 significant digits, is 1.99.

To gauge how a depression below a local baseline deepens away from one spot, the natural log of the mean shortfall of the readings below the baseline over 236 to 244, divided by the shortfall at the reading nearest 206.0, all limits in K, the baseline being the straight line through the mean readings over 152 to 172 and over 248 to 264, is -0.4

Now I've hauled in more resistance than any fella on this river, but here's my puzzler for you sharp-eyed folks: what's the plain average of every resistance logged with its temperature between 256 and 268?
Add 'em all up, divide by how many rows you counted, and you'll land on 3.07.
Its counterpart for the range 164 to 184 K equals 2.91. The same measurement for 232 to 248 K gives 3.06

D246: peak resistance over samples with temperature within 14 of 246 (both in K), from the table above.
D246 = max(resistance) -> 3.302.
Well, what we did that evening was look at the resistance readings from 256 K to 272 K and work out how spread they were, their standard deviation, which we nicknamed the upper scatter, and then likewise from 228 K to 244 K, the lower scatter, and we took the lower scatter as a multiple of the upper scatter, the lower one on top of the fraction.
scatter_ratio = 0.48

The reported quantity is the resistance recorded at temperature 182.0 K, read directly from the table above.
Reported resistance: 2.955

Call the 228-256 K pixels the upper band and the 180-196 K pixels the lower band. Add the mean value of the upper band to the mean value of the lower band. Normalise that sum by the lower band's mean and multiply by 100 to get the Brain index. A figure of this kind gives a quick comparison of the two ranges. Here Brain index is 200.0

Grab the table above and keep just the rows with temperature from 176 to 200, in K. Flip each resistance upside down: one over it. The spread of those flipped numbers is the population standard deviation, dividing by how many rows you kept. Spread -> 0.0148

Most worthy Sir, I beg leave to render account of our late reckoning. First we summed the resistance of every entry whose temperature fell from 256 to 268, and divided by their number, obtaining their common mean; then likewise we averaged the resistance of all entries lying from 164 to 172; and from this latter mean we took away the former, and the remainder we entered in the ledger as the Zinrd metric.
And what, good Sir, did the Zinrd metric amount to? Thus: -0.17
